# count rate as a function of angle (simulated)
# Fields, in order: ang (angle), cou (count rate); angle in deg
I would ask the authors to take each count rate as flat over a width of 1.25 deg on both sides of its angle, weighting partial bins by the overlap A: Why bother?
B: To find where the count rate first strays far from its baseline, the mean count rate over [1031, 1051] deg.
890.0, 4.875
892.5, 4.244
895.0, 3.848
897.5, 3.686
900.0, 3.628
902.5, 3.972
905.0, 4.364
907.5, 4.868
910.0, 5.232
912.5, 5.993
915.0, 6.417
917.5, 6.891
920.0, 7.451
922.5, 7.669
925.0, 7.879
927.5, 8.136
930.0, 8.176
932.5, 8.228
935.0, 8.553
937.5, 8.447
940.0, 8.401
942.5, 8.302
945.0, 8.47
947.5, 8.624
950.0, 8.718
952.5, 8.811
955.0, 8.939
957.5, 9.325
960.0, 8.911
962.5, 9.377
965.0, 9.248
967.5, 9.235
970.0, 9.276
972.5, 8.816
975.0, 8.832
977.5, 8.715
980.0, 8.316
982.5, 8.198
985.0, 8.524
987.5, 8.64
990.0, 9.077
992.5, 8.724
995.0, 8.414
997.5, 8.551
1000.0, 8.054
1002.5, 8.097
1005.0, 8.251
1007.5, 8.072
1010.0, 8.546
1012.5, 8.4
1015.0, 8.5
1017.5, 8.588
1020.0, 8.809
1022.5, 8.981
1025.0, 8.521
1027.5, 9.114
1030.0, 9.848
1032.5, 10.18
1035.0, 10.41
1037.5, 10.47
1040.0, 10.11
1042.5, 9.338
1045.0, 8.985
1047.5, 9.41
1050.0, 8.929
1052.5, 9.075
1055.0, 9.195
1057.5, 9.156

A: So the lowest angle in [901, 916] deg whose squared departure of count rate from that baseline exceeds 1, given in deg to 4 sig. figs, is 902.5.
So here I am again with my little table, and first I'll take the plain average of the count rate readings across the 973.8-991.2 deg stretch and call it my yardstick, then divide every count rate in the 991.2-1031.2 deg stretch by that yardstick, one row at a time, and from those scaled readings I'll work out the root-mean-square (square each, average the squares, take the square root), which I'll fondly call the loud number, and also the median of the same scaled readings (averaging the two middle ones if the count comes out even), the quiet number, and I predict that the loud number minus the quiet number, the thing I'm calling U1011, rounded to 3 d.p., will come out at 0.008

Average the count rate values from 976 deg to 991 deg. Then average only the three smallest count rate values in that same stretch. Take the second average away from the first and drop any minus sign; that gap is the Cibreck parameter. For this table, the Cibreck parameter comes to 0.23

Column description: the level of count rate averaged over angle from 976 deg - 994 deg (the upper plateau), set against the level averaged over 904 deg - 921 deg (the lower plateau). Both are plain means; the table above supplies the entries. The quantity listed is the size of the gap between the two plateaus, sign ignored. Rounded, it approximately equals 2.7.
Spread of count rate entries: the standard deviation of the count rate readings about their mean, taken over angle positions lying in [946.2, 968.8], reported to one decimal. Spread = 0.3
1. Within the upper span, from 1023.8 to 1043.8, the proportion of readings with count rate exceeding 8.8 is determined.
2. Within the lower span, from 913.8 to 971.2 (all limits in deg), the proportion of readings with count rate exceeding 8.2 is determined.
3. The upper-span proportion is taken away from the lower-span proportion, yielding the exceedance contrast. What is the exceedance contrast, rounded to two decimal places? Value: -0.18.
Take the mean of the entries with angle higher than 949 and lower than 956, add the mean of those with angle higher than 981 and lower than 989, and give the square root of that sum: 4.16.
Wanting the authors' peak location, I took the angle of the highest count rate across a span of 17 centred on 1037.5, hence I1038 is 1037.5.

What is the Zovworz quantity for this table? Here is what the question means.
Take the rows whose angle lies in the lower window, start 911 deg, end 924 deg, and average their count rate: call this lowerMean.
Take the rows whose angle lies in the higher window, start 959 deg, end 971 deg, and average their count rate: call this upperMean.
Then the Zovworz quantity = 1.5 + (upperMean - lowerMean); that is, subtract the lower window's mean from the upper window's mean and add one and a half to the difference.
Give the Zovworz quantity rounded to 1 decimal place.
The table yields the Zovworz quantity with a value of 3.8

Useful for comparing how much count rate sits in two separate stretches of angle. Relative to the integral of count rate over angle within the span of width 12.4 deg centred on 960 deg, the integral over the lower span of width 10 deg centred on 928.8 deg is 0.71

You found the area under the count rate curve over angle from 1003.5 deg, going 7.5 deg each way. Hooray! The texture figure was 124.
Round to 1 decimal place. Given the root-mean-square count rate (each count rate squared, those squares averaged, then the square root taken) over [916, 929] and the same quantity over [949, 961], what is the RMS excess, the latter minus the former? 1.3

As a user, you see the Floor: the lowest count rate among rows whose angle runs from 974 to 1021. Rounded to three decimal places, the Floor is 8.054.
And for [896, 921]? 3.628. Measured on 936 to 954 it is 8.302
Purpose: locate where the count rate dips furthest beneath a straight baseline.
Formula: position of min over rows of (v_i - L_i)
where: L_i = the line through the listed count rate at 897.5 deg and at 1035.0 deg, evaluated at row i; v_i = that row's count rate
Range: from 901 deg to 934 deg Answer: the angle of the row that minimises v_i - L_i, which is 902.5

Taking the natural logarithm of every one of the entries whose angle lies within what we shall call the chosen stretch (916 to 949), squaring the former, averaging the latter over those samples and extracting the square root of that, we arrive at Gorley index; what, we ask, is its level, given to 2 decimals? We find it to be 2.09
